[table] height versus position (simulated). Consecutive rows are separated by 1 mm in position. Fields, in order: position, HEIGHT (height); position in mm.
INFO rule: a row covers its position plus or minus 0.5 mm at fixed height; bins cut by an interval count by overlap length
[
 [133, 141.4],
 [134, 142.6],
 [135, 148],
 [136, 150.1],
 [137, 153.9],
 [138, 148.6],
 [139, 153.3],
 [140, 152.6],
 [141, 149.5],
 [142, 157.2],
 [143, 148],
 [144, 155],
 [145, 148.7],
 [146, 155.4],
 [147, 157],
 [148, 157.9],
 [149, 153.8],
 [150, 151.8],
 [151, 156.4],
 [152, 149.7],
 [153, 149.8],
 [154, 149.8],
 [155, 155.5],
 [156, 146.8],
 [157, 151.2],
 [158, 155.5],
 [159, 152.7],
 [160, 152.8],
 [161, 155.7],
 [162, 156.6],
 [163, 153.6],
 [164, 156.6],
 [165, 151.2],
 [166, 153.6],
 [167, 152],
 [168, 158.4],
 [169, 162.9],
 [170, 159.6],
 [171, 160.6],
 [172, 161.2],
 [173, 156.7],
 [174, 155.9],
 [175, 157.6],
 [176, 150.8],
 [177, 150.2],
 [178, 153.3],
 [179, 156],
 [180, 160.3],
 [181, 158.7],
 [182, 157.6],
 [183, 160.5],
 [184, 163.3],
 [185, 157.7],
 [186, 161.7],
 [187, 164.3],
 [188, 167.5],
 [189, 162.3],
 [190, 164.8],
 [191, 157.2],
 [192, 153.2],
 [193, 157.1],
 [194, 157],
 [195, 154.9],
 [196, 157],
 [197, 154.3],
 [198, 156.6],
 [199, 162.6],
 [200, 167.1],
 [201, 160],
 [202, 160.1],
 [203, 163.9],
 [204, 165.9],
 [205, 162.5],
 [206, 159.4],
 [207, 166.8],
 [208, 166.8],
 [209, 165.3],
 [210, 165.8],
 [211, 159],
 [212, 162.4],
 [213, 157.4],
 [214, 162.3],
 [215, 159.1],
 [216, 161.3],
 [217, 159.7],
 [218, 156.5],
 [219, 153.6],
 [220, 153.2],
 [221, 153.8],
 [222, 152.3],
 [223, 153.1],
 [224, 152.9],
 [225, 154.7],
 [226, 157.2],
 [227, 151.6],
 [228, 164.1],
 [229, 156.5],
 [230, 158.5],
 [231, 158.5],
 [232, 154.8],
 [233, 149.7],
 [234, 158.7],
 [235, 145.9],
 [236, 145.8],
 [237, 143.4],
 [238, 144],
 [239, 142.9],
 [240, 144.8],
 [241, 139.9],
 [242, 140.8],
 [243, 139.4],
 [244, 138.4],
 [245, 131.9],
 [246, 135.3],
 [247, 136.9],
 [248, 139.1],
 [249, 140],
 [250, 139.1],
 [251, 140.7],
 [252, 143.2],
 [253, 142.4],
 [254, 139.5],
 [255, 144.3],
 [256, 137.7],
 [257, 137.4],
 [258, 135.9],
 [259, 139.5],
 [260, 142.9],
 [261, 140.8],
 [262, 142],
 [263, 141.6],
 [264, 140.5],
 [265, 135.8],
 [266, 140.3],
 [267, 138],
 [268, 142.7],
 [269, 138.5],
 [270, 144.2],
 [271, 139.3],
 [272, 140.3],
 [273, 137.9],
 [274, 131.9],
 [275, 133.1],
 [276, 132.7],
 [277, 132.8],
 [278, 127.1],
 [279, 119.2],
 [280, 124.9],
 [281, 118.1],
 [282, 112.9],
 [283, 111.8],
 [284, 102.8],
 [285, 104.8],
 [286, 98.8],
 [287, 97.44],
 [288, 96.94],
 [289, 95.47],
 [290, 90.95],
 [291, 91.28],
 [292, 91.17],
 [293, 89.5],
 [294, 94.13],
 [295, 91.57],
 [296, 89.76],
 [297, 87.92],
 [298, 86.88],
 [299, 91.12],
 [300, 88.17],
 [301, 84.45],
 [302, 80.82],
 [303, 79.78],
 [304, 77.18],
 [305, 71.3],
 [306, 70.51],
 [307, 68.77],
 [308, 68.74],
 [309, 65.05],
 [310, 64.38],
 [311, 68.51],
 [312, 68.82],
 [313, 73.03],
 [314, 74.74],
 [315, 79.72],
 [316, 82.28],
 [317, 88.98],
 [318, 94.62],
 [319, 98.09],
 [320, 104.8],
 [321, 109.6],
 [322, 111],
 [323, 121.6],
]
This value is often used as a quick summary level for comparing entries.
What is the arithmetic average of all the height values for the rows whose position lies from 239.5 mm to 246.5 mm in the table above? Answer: 139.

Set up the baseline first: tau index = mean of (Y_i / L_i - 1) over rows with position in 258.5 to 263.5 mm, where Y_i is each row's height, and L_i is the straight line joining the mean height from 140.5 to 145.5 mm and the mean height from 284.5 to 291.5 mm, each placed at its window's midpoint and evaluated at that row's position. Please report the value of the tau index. 0.324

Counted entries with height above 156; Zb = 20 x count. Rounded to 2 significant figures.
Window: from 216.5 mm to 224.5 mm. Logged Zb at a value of 40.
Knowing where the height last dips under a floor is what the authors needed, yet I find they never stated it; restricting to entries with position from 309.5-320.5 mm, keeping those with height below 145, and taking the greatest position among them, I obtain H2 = 320 mm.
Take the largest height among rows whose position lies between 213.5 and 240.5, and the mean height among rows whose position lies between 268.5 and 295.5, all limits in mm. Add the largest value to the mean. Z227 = 279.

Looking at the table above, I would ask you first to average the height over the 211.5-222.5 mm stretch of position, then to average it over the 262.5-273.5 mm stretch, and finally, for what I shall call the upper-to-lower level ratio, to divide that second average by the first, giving 0.889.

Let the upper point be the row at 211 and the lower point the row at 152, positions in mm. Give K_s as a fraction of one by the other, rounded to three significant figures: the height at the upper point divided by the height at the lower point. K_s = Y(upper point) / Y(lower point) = 1.06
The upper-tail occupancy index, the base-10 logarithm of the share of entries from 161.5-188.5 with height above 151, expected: -0.03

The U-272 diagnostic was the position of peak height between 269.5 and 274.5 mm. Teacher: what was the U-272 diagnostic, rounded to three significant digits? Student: 270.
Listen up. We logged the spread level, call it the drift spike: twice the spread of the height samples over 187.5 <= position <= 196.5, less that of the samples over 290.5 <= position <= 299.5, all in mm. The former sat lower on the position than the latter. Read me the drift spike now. 7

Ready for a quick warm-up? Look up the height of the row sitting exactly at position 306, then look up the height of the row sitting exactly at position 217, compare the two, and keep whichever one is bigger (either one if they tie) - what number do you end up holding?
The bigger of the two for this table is 160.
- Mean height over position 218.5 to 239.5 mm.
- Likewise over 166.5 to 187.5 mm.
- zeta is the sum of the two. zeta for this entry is 311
